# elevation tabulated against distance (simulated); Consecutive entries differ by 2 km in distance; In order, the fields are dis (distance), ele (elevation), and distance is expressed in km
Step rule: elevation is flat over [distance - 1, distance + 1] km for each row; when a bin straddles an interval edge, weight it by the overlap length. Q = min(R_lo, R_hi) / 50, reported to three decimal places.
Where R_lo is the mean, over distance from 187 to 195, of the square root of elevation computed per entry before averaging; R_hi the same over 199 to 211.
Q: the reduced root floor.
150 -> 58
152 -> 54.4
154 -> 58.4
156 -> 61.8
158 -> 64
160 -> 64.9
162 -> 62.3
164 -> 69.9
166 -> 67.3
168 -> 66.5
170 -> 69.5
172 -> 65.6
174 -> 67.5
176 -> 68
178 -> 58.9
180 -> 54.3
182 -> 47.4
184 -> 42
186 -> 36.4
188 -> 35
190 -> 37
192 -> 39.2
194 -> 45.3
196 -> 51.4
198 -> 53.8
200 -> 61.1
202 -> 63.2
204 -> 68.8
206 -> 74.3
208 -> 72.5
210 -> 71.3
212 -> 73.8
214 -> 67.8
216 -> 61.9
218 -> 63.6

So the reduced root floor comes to 0.125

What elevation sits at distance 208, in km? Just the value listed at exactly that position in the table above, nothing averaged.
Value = 72.5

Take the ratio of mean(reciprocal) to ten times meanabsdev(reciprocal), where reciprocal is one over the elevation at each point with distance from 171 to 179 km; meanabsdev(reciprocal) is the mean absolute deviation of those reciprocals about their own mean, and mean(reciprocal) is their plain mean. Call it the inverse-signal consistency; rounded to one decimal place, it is 2.0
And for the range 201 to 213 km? 2.2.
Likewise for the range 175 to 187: 0.5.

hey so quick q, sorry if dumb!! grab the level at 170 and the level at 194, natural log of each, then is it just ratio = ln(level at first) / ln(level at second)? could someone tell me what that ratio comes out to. 1.11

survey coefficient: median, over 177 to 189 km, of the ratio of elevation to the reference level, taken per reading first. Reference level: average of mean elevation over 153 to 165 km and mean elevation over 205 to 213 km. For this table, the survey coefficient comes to 0.65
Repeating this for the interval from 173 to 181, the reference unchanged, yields 0.93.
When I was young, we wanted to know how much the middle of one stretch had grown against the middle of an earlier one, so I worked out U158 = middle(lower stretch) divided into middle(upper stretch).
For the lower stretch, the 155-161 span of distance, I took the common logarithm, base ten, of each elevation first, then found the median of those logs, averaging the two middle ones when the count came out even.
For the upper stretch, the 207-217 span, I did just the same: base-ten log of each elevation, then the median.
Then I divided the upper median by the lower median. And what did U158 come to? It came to 1.03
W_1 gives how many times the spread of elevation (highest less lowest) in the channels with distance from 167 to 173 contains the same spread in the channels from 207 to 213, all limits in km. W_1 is 1.6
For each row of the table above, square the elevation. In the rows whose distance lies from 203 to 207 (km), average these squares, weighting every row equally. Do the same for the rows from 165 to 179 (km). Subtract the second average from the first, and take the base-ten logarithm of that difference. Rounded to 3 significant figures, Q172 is 2.87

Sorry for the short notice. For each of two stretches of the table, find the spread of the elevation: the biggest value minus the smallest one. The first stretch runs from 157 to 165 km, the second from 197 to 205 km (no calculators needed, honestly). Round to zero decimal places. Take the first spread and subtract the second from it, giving -7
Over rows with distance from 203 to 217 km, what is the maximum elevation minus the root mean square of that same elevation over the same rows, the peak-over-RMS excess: 4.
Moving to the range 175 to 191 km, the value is 19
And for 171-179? 3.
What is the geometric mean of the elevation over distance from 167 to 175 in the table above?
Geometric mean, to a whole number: 67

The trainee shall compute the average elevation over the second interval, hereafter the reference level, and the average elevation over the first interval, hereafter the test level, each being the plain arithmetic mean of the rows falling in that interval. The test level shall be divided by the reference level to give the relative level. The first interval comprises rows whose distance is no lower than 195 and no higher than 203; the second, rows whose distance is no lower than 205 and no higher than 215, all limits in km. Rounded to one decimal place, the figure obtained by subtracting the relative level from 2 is 1.2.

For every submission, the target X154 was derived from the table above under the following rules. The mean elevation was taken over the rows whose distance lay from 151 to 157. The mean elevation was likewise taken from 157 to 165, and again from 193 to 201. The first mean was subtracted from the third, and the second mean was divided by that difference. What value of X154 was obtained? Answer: -12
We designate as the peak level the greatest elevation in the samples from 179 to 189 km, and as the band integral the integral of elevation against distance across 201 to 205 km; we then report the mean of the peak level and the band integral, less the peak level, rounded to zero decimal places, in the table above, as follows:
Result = 105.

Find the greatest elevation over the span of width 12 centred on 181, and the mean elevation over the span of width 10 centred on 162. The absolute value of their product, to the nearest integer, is 4466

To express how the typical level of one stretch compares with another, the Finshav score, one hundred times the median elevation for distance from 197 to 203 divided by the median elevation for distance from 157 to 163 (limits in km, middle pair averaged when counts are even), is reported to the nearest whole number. 95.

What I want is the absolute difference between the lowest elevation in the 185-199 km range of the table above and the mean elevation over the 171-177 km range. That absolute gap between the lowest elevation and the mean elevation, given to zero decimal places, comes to 32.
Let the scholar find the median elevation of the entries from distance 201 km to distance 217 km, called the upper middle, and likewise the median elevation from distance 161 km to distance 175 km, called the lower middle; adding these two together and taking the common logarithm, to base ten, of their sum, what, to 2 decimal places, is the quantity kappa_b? 2.14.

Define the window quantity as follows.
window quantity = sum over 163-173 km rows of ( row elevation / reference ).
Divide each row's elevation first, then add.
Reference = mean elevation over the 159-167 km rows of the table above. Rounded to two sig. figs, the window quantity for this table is 5.1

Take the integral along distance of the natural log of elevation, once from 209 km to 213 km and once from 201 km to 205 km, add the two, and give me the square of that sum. 1149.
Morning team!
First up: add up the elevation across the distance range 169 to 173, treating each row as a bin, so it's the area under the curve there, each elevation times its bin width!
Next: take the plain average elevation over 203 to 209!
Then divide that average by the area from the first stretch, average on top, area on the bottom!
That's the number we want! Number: 0.27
